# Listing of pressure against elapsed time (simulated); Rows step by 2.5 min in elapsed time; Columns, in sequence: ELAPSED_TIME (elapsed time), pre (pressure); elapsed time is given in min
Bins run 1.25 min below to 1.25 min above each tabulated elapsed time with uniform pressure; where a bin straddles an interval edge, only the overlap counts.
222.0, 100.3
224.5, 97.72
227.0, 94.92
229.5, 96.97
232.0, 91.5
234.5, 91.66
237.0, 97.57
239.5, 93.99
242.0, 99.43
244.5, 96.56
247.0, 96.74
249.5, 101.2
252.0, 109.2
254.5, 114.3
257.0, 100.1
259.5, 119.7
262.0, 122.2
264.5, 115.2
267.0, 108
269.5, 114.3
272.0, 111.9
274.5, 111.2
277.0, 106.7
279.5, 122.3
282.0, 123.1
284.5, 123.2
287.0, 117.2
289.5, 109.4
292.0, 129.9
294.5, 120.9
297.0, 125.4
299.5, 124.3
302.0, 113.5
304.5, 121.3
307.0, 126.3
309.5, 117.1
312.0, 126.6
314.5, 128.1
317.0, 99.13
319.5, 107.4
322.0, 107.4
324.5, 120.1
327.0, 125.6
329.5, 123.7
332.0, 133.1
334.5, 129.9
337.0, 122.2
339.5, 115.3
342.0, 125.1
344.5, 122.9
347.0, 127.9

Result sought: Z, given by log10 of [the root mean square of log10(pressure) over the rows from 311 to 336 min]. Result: 0.318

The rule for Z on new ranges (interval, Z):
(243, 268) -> 0.308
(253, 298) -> 0.315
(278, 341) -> 0.318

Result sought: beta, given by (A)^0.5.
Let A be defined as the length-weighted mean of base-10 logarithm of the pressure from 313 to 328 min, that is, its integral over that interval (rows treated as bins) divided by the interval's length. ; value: 1.43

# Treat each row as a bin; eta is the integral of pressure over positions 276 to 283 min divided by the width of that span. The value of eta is 118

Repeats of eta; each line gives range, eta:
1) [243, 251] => 99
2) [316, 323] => 105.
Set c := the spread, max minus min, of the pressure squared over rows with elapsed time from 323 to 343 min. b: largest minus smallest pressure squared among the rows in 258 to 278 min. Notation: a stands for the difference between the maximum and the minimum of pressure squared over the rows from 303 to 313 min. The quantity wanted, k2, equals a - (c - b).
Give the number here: 1442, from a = 2315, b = 3548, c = 4422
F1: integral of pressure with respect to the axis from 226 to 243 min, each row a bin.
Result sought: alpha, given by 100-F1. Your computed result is -1517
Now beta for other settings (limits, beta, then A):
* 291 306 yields 1.44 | 2.09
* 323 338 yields 1.45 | 2.10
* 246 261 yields 1.42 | 2.03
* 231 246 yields 1.41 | 1.98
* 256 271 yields 1.43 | 2.05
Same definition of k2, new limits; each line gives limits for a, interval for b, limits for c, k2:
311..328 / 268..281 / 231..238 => 9008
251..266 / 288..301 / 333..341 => 6239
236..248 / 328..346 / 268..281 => 1901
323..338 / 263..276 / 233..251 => 3059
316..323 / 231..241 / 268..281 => -717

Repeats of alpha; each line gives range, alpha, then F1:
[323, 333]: -1150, 1250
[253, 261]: -793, 893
